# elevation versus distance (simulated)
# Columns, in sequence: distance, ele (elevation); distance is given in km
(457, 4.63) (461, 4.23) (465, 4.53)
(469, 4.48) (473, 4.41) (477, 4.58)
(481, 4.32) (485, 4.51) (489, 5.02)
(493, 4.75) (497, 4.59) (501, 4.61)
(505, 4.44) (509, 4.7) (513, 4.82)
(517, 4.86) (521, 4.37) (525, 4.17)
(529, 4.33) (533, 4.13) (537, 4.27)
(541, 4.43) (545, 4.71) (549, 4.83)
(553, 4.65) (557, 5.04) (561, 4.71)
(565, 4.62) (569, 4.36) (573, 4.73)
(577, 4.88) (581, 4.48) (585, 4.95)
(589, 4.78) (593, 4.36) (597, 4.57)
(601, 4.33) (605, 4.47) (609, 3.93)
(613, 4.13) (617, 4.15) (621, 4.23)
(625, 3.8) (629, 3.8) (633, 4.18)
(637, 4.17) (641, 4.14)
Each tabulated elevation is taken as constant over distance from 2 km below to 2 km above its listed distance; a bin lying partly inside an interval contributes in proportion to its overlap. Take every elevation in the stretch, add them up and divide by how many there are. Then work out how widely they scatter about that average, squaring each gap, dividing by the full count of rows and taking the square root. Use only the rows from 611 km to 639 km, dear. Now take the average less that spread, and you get 3.90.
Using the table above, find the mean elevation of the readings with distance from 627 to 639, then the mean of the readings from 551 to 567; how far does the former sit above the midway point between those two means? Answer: -0.35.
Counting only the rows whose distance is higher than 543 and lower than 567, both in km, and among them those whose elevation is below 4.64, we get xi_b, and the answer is 1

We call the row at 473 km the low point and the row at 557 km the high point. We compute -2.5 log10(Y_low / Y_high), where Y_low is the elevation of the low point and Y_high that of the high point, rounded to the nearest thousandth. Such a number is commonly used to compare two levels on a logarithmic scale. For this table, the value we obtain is 0.145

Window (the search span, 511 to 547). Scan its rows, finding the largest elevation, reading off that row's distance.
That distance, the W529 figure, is 517 km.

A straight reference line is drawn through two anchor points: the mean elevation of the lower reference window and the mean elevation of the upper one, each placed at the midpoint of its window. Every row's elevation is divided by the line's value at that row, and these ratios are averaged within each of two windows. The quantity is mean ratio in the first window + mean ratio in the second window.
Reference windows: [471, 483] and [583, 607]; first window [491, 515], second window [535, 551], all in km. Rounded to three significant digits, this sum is 2.05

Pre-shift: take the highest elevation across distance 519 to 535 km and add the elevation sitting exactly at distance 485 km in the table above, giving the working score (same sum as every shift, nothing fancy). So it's 8.9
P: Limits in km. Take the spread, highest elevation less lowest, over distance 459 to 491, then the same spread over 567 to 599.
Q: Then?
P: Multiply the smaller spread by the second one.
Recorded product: 0.35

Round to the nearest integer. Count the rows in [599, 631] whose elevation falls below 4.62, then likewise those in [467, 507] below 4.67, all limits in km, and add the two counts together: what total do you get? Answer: 16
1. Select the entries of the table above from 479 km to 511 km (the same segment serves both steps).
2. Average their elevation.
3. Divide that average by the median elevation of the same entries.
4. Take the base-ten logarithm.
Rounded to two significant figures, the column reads 0.0016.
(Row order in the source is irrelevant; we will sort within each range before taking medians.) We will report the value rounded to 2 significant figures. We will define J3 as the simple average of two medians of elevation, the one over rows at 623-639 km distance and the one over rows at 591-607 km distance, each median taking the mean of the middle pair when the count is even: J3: 4.2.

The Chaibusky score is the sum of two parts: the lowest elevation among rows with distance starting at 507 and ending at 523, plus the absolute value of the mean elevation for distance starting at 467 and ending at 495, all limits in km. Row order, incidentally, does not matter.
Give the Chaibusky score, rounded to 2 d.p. 8.95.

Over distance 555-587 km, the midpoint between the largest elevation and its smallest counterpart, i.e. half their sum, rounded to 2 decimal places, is 4.70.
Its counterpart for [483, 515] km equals 4.73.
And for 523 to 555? 4.48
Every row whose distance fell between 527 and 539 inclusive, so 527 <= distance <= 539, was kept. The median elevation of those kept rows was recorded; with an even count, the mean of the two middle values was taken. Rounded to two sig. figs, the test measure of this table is 4.3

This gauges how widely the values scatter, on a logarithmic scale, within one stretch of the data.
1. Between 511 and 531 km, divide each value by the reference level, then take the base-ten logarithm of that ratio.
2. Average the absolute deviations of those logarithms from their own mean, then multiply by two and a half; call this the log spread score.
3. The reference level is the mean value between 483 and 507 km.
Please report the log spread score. 0.063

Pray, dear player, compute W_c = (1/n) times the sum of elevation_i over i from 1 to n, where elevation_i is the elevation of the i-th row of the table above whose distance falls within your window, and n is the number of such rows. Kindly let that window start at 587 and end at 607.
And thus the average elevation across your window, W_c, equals 4.50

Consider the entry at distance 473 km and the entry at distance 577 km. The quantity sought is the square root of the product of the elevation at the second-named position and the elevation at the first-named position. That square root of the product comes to 4.64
